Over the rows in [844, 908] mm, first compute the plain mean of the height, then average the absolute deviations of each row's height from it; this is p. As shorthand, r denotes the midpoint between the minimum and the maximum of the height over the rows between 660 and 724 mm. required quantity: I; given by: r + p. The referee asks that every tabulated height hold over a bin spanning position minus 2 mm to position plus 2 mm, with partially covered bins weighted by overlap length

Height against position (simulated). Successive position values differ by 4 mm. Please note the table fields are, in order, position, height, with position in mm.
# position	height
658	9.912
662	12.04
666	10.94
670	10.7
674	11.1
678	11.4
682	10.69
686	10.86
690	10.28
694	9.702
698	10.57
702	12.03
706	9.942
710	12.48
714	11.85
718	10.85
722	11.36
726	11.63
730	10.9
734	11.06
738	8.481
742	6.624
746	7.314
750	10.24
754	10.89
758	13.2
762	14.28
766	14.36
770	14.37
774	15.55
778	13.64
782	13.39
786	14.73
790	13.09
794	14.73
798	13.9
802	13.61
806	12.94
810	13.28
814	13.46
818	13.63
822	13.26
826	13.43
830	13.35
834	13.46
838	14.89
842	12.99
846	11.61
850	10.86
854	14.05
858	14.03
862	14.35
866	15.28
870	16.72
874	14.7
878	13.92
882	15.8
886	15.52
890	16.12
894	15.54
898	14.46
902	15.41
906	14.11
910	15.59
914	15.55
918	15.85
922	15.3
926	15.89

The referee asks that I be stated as 12.2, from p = 1.11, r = 11.1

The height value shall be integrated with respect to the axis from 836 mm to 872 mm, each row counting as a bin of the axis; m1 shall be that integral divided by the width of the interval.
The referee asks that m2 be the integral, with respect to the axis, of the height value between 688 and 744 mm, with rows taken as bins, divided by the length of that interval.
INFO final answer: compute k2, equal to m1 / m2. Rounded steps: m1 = 13.9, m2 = 10.6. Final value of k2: 1.31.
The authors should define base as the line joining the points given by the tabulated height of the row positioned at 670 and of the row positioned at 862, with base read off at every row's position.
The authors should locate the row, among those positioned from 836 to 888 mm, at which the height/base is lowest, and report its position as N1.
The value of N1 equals 850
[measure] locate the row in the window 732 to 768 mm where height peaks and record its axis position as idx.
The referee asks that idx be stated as 766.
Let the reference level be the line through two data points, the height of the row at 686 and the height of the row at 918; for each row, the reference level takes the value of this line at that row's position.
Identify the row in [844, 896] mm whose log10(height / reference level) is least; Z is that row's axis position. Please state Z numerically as 850 mm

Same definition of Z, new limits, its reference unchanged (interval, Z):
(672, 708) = 694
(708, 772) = 742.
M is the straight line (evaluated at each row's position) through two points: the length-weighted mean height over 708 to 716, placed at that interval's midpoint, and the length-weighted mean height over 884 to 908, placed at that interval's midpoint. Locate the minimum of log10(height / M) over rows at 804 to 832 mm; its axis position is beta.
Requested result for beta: 806 mm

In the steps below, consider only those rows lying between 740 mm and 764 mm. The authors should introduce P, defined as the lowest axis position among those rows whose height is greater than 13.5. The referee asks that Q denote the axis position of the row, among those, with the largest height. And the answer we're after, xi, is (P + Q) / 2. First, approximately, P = 762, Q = 762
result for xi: 762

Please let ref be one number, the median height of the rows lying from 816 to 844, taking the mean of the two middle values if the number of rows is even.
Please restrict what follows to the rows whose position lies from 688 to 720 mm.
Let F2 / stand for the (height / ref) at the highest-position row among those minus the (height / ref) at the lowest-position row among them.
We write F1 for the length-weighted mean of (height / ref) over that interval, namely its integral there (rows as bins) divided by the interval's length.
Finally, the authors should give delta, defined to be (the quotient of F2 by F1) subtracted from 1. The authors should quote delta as 0.95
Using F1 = 0.82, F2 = 0.04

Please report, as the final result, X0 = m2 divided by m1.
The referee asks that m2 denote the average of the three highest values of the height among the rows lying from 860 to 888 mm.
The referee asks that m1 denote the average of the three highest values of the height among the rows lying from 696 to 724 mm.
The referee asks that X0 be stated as 1.32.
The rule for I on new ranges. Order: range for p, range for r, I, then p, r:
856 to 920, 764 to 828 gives 14.9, 0.69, 14.2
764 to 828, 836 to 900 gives 14.4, 0.58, 13.8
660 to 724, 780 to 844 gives 14.5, 0.61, 13.9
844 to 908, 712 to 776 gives 12.2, 1.11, 11.1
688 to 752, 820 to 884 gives 15.0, 1.22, 13.8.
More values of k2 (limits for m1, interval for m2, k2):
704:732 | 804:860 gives 0.85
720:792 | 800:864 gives 0.90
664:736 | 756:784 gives 0.78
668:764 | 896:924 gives 0.71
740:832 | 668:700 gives 1.21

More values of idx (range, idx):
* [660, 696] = 662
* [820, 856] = 838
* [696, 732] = 710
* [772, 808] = 774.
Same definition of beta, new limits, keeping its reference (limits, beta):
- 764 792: 790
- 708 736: 730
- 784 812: 806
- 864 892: 878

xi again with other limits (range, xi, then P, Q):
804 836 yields 818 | 818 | 818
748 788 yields 768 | 762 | 774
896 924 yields 908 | 898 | 918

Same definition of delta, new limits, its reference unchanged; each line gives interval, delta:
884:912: 1.00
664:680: 0.96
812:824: 1.01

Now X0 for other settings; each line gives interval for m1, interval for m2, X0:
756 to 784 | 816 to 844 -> 0.95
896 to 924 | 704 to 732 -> 0.77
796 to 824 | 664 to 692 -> 0.81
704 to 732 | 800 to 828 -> 1.13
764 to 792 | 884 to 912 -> 1.06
